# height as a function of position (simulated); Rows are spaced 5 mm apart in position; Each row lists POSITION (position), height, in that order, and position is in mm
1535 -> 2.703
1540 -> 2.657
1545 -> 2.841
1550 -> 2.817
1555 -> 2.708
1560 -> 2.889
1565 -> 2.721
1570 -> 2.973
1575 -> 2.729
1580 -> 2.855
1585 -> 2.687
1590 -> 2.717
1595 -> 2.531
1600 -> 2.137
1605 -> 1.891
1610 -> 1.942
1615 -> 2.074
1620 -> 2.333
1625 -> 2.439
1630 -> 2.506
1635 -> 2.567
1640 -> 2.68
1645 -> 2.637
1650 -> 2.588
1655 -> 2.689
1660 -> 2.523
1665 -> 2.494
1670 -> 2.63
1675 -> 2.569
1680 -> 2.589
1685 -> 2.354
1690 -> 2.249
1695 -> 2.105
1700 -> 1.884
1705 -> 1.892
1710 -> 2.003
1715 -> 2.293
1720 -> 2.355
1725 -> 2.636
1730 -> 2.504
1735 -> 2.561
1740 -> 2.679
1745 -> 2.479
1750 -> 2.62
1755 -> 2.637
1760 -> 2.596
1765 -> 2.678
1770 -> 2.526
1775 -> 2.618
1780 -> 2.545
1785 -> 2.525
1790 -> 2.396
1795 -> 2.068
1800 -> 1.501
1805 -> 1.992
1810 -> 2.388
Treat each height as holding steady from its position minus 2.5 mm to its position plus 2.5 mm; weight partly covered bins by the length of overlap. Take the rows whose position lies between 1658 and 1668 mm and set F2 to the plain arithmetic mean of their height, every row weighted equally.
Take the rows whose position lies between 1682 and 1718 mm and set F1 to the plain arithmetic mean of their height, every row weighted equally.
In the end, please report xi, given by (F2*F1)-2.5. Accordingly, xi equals 2.8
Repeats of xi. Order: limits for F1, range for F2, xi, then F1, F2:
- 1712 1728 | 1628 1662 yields 3.8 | 2.4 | 2.60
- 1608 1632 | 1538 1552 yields 3.8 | 2.3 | 2.77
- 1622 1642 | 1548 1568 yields 4.6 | 2.5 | 2.78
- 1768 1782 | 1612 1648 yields 3.8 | 2.6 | 2.46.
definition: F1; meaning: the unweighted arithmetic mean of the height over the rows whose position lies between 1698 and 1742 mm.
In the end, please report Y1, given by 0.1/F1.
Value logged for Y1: 0.0433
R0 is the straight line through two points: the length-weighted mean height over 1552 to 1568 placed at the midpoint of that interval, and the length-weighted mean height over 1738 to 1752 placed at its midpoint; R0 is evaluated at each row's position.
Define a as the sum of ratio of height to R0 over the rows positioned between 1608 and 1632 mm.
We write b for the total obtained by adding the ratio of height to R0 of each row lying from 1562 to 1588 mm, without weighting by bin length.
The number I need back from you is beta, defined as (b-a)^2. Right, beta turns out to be 0.8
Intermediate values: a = 4.16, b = 5.1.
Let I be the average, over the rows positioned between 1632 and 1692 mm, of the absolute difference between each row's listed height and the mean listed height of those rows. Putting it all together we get 0.09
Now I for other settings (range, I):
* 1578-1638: 0.26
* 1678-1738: 0.22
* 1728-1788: 0.06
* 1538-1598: 0.10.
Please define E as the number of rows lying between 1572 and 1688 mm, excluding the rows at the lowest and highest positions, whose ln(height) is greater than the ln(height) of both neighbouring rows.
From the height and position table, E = 6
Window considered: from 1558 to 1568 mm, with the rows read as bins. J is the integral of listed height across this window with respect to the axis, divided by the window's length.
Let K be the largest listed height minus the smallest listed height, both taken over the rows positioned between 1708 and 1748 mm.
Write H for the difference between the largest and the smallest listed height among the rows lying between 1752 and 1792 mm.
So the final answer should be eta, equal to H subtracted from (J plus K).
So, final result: 3.2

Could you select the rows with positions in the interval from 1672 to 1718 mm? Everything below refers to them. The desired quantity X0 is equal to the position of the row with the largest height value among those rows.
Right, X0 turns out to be 1680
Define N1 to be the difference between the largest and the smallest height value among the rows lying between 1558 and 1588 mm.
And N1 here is 0.29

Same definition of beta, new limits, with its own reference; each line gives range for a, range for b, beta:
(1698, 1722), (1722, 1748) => 0.9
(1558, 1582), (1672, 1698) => 0.4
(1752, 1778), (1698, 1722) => 1.2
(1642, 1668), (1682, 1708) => 0.7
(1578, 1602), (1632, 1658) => 0.0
